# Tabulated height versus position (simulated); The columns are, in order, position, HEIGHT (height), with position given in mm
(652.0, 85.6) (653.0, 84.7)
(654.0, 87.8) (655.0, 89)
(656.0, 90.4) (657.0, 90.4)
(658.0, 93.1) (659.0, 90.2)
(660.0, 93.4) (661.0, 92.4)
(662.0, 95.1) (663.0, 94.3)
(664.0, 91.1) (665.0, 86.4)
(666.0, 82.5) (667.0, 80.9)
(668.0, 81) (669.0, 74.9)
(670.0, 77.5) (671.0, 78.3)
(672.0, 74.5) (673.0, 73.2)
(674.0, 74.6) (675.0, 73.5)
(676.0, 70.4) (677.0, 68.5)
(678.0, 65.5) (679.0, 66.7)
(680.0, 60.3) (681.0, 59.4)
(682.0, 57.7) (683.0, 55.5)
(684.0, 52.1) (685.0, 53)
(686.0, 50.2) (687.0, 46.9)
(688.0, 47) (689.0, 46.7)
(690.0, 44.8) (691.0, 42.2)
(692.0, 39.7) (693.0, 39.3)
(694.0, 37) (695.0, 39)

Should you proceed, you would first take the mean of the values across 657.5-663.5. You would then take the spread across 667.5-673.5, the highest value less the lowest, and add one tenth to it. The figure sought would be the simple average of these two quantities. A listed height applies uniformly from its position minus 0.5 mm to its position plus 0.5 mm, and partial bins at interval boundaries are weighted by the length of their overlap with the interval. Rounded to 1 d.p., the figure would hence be 50.5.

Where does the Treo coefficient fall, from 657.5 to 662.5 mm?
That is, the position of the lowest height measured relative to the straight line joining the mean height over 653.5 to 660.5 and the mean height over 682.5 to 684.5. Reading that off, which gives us 659.0 mm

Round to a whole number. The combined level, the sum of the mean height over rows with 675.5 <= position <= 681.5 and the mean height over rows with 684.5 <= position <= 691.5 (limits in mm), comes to 112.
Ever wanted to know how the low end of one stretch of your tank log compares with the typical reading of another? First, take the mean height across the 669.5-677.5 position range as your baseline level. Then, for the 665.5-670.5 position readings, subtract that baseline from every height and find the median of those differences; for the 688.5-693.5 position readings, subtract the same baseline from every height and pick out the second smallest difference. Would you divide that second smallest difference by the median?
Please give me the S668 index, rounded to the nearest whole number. -5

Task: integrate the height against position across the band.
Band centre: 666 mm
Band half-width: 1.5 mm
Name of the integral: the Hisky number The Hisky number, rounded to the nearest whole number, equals 250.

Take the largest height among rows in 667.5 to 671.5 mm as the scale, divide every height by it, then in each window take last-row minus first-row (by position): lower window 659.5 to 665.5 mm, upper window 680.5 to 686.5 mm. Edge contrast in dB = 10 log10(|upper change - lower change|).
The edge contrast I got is -16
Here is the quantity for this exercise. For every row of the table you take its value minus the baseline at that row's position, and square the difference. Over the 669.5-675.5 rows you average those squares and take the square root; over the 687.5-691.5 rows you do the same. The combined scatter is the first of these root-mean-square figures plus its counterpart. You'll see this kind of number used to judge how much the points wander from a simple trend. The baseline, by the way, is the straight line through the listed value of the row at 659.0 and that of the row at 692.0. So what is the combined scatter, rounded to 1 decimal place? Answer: 7.7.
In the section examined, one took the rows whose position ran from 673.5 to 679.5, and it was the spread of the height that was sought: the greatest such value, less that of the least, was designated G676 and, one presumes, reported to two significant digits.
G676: 9.1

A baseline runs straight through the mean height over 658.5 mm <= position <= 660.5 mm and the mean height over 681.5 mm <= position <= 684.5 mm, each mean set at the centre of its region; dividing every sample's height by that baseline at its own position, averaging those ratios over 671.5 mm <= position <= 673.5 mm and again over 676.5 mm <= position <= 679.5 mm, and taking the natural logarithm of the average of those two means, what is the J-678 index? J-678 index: 0.047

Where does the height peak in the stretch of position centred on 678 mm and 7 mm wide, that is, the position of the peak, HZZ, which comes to 675.0 mm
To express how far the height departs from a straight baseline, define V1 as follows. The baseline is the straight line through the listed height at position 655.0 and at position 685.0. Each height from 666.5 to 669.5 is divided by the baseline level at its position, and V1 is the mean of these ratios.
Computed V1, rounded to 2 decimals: 1.08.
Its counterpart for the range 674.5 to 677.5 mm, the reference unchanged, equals 1.11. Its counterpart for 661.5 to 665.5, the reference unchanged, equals 1.16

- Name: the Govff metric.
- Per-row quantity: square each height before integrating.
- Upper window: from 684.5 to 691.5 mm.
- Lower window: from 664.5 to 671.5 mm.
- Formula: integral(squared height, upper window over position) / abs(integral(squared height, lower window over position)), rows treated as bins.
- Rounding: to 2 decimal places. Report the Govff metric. 0.35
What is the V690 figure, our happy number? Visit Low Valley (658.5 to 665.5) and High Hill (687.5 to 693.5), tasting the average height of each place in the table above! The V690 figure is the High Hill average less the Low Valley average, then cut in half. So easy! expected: -24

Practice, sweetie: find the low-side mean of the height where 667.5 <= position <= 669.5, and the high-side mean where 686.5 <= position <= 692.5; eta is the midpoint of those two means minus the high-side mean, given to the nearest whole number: 17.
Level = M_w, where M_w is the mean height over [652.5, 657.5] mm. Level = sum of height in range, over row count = 88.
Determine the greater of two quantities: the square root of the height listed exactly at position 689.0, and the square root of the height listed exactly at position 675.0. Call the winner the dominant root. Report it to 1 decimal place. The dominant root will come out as 8.6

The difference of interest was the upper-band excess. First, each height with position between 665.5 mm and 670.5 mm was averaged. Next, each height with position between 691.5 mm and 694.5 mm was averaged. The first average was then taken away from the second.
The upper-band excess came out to -41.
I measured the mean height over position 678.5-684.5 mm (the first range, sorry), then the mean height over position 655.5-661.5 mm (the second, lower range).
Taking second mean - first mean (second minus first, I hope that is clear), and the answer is 33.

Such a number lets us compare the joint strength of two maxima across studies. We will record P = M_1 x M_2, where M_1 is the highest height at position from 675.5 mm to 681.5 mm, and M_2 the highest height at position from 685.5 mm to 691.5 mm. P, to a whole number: 3534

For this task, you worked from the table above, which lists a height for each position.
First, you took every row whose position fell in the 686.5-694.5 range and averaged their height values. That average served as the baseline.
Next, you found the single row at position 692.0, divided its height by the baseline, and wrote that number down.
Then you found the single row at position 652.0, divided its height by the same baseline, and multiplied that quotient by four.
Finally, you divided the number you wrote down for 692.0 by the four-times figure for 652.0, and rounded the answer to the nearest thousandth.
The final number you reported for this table 0.116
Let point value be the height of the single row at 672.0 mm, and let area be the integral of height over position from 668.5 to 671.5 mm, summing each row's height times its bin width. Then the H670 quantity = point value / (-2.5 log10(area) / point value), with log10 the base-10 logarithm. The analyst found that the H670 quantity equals -940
